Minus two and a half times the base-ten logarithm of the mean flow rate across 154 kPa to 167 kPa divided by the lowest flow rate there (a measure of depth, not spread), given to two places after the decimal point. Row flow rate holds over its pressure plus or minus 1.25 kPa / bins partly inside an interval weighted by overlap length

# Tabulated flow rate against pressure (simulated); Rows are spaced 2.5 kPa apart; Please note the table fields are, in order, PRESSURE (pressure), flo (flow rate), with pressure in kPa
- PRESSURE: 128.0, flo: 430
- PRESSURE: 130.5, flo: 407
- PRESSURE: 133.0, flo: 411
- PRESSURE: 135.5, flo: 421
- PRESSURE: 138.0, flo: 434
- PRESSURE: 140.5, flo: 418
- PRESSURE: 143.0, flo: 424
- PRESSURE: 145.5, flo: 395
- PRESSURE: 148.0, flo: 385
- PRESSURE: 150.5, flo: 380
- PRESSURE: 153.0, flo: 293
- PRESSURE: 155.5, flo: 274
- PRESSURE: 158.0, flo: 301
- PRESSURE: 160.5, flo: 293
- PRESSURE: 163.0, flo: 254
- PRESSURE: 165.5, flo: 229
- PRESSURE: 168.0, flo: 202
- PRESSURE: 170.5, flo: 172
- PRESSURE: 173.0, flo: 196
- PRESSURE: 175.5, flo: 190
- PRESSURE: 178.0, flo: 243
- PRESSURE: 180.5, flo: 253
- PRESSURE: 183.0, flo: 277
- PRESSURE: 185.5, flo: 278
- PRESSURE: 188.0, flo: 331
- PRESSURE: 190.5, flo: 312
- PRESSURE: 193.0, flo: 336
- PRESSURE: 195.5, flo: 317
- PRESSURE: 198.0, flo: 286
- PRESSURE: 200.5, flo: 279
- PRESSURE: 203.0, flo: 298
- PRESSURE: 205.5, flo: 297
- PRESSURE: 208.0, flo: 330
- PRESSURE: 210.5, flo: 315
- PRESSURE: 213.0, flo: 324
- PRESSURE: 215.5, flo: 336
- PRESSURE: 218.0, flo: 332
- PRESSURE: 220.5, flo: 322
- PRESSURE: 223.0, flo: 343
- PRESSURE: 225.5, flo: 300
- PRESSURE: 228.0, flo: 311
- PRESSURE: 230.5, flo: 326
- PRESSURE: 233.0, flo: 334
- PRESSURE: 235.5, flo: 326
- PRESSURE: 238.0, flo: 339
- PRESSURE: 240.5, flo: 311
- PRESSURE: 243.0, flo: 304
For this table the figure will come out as -0.18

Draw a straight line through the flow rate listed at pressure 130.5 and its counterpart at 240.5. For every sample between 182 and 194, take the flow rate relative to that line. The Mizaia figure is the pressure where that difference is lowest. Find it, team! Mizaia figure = 183.0 kPa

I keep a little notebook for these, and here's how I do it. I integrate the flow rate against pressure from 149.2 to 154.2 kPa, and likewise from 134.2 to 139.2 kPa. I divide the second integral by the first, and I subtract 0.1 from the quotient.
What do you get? 1.2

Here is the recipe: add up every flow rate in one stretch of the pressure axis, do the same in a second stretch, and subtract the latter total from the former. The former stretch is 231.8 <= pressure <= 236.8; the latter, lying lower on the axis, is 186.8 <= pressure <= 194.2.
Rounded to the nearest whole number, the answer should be -319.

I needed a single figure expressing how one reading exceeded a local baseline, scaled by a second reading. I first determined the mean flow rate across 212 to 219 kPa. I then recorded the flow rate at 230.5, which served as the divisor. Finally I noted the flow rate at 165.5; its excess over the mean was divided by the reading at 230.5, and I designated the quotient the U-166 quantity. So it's -0.31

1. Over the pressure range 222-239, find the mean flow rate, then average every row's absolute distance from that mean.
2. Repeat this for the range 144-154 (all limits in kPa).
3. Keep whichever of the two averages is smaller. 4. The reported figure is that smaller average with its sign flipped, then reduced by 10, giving -21.5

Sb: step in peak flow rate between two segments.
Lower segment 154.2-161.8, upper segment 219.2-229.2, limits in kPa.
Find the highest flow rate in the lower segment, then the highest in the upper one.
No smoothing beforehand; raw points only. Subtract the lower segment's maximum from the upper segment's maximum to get 42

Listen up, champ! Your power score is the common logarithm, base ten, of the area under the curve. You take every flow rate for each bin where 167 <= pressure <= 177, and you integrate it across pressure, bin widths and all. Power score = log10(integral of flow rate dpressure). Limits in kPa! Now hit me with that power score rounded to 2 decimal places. 3.28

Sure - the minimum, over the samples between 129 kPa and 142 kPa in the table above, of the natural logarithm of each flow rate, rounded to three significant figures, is 6.01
